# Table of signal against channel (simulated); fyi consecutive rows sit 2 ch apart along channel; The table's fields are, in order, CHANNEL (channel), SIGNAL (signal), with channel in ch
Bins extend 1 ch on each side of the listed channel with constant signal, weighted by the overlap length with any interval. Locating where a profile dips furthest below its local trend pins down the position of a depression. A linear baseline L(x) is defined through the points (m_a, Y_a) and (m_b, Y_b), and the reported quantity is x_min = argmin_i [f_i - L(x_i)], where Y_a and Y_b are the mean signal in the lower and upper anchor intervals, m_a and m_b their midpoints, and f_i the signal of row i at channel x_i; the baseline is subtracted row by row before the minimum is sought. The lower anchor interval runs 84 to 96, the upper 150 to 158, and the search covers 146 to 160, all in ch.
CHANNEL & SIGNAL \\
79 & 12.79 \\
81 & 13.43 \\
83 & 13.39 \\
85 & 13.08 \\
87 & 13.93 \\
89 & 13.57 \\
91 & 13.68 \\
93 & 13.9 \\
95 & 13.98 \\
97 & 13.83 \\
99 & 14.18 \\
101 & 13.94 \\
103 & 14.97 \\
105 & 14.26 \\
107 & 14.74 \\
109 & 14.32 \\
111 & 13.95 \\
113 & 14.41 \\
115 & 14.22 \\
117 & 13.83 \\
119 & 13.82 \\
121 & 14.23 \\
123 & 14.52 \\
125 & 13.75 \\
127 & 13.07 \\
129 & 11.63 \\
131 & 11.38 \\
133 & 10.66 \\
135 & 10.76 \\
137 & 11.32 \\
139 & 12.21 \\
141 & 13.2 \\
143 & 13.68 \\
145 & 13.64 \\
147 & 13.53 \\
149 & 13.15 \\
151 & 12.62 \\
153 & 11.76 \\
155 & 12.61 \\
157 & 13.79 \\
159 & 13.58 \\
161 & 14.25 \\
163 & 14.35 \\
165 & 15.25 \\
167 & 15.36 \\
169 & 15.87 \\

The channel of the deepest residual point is 153 ch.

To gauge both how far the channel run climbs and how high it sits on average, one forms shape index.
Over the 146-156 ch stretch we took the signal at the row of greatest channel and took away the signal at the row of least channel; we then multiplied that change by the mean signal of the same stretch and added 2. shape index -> -10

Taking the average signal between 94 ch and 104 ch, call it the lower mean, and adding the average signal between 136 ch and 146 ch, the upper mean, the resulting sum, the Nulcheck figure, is 27.0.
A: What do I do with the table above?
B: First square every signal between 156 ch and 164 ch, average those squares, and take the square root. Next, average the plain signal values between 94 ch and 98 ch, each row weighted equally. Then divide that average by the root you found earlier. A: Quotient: 0.99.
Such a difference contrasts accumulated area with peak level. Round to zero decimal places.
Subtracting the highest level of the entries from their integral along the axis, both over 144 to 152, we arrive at 92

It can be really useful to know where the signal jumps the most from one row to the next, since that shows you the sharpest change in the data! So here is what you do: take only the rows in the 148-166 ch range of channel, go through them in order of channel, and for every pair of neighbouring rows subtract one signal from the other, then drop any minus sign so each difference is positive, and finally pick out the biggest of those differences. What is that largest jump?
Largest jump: 1.18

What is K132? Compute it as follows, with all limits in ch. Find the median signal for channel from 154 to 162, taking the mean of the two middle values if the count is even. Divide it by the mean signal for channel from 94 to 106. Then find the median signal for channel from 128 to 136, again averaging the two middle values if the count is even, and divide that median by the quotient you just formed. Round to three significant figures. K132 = 11.5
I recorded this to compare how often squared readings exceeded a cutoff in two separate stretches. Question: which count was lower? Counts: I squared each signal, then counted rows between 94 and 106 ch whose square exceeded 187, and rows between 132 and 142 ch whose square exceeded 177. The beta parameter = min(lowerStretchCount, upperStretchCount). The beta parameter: 0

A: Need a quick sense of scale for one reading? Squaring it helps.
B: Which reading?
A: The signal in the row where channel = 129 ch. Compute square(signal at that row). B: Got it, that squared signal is 135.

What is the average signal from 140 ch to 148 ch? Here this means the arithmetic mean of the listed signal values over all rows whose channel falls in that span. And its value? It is 13.5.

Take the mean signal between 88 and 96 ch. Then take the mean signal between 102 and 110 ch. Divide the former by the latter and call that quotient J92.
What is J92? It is 0.95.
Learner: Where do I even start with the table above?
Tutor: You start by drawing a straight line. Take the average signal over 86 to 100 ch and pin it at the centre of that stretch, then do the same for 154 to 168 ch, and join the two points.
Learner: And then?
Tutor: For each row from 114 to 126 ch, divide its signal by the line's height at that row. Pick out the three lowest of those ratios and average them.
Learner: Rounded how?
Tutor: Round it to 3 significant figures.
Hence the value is 0.987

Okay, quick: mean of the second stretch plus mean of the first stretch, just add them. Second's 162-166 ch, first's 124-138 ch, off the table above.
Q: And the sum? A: 26.6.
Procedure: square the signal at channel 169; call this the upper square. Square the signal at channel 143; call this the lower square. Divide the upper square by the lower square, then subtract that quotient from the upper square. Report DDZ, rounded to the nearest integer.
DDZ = 251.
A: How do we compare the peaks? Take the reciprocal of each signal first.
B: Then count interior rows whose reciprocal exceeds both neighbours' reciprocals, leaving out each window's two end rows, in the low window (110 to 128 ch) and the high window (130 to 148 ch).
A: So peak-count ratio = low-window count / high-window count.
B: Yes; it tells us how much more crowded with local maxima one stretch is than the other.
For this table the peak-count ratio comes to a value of 1.0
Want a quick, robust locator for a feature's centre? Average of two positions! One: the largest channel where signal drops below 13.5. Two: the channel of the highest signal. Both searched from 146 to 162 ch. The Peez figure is 158 ch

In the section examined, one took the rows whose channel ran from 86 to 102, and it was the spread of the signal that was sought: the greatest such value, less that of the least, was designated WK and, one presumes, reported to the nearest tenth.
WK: 0.6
